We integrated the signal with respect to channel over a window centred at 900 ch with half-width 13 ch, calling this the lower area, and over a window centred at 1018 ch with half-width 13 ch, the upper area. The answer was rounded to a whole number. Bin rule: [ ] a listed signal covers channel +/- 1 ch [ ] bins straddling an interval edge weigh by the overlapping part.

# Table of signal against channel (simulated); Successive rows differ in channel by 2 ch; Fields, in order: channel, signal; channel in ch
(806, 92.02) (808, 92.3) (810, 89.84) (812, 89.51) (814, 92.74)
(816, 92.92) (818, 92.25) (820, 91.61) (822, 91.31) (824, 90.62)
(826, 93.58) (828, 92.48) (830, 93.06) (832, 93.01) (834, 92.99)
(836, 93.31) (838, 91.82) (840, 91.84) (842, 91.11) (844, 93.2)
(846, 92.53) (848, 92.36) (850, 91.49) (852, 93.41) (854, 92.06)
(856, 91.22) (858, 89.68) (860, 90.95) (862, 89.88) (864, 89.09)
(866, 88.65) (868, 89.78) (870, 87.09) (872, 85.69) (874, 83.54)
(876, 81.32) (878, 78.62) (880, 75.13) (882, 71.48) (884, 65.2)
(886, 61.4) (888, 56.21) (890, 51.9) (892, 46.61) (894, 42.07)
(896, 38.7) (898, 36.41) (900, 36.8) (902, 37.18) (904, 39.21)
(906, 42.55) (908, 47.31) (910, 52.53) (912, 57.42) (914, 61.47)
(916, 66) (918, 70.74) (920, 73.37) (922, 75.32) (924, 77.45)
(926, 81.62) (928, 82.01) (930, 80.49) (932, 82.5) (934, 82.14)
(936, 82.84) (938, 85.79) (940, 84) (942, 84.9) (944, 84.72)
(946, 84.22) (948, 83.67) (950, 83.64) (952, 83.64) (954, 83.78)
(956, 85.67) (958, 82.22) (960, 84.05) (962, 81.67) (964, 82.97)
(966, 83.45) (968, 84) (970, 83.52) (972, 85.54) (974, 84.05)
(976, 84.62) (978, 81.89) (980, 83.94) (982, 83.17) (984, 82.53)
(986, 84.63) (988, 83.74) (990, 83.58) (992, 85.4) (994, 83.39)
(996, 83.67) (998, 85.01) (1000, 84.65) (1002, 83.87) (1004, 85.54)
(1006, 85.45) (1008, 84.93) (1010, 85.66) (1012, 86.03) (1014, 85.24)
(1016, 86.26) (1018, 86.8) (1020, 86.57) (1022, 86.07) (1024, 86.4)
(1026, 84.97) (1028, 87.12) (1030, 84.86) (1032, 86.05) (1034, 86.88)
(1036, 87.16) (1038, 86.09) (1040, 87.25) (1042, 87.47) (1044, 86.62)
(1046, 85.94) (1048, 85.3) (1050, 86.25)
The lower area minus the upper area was -1063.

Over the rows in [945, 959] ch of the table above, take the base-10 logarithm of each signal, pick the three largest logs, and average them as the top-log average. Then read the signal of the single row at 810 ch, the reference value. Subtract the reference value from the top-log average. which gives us -87.9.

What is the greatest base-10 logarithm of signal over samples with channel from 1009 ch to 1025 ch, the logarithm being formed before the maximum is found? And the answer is 1.939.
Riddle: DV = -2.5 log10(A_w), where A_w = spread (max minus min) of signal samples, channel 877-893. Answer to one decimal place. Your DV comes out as -3.8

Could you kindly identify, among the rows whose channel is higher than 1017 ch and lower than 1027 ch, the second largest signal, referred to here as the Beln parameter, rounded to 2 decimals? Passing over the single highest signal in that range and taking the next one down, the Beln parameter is 86.57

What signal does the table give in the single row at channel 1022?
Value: 86.07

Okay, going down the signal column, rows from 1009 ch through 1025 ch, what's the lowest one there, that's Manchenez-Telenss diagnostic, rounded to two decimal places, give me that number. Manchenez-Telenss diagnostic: 85.24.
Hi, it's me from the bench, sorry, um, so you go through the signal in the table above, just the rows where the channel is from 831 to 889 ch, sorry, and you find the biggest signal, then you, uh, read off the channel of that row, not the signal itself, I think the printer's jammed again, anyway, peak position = 852 ch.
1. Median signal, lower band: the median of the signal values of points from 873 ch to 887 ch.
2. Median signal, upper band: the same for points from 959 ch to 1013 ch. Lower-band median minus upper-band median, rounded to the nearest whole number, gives -9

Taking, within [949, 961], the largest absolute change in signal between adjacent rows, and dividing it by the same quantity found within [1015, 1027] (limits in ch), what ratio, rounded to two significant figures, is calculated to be 2.4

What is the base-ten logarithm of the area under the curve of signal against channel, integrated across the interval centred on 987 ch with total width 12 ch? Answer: 3.00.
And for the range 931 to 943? 3.00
